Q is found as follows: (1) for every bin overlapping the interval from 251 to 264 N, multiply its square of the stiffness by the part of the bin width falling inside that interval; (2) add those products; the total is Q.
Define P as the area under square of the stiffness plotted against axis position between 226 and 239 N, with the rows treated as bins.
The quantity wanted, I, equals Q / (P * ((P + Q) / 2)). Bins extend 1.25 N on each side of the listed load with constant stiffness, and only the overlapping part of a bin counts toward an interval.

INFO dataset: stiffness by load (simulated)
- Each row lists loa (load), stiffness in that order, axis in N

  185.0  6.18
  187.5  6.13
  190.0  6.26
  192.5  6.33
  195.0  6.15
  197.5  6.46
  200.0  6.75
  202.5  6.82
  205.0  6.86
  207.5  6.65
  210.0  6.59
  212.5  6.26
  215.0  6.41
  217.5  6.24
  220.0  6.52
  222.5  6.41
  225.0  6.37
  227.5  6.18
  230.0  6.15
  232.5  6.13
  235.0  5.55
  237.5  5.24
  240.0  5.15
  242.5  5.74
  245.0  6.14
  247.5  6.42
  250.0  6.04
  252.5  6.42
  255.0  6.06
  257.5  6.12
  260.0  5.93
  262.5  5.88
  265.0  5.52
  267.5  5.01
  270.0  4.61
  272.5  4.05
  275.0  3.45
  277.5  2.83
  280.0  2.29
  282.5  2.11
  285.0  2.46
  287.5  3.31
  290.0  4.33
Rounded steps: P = 446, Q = 480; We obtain 0.0023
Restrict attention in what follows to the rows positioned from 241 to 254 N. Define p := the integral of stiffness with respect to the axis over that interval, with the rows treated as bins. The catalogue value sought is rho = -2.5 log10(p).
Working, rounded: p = 80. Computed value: -4.75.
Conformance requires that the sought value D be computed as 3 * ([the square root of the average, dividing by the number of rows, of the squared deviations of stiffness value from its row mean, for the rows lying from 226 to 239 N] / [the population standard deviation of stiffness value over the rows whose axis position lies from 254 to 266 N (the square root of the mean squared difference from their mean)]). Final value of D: 5.5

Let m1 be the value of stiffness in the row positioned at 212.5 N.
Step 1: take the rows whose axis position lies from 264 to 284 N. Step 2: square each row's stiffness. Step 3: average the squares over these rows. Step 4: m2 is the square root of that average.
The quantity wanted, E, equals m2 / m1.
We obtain 0.6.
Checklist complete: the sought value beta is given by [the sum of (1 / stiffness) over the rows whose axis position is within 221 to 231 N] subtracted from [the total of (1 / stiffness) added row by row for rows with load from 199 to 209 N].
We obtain 0.0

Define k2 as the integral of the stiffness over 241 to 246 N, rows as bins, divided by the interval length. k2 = 5.9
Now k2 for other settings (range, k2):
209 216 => 6.4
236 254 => 5.9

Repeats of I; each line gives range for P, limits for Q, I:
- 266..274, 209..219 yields 0.0085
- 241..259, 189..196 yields 0.0009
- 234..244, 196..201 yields 0.0029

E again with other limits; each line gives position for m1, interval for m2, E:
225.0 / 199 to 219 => 1.0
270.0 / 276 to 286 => 0.5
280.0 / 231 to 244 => 2.4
